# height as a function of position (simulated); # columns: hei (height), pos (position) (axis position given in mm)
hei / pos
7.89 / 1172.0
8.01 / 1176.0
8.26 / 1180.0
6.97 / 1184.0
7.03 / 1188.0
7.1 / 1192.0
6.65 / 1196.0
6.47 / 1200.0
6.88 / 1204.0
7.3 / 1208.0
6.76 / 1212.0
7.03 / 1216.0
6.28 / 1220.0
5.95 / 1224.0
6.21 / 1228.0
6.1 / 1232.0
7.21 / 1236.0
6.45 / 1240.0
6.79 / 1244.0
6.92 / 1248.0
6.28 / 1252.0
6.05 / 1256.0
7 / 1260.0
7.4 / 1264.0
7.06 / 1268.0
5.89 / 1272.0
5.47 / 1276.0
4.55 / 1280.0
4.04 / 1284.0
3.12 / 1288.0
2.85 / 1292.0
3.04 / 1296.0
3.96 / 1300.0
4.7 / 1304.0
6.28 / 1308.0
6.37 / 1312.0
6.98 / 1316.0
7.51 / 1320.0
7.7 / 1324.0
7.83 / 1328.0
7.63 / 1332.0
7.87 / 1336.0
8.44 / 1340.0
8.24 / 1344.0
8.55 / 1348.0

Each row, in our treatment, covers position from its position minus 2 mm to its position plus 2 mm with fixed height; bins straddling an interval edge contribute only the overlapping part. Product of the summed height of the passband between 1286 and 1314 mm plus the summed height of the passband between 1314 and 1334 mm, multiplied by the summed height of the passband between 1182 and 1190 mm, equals 952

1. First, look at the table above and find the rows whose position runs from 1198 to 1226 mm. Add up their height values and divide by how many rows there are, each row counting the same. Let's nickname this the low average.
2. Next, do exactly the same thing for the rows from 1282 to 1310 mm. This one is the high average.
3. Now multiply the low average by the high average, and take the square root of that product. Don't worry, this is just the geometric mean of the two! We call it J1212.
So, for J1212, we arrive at 5.2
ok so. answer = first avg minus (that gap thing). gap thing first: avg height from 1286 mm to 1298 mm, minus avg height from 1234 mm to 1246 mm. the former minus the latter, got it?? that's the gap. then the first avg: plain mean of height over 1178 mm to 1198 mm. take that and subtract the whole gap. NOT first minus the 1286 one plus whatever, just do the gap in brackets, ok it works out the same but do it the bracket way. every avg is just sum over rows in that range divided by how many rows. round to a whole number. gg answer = 11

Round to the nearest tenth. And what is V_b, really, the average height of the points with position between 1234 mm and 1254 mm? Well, 6.7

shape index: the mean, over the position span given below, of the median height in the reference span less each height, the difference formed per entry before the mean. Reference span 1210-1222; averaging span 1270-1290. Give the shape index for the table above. 2.1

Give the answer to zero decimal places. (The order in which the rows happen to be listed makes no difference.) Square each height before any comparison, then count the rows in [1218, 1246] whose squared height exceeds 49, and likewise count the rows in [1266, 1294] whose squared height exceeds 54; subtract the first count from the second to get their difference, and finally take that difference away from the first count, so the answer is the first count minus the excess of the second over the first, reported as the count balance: 2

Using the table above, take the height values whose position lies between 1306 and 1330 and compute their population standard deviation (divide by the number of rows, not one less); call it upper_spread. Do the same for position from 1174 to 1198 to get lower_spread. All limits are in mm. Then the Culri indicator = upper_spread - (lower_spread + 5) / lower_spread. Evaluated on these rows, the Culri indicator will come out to -8.9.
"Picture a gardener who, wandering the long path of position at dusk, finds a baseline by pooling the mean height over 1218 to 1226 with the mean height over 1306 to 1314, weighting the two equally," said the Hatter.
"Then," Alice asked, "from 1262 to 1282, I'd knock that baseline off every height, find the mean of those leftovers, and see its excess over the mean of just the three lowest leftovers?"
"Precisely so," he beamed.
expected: 0.8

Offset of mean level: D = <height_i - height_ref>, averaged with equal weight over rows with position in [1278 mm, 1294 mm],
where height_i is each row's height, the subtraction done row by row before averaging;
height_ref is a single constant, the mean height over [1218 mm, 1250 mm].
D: -2.8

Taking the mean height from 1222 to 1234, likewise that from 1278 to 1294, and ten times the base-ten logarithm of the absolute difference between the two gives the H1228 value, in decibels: 3.9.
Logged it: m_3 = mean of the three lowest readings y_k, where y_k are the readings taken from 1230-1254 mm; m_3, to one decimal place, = 6.3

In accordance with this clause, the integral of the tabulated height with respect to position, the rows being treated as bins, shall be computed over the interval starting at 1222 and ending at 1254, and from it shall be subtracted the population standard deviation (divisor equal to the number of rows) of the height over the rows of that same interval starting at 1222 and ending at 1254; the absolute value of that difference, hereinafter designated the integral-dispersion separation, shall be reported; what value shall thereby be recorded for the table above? 207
